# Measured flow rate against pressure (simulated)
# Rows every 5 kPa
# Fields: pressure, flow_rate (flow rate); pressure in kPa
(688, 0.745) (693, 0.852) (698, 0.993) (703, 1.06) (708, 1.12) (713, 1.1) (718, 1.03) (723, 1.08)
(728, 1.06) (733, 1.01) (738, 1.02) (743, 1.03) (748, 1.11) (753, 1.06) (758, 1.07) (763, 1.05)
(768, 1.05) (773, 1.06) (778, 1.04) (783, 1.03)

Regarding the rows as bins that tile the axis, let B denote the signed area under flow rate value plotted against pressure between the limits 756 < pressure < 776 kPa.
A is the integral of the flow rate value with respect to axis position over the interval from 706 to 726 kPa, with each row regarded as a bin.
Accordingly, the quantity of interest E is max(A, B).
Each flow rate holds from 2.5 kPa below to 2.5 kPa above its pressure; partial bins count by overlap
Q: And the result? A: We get 21.6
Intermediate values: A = 21.6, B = 21.1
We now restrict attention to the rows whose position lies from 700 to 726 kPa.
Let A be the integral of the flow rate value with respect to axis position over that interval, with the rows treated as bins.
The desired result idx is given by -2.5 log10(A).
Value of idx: -3.62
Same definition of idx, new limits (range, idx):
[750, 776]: -3.60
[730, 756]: -3.59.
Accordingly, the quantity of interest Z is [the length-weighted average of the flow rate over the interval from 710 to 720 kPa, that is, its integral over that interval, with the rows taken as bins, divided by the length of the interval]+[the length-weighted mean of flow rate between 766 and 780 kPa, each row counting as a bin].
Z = 2.120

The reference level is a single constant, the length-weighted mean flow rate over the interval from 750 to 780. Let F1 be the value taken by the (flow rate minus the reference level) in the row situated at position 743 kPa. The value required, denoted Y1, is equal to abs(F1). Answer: 0.026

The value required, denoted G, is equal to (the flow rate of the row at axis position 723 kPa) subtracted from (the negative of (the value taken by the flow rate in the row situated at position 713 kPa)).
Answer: -2.18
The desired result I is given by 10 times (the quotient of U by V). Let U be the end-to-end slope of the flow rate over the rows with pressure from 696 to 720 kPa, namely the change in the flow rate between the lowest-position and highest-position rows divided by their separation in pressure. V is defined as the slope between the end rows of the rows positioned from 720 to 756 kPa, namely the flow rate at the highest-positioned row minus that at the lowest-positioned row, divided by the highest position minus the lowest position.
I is -28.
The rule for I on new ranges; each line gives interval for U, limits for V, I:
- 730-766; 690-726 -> 2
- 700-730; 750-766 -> 0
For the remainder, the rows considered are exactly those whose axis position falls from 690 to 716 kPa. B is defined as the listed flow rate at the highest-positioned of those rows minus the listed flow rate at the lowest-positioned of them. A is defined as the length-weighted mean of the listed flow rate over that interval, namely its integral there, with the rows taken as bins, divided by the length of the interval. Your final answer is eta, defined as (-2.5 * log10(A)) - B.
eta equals -0.27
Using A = 1.02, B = 0.248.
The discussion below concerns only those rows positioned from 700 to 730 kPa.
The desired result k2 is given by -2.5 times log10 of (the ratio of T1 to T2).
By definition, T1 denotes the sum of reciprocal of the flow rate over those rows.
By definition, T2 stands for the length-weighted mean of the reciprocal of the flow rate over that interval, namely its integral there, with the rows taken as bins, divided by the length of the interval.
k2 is -1.94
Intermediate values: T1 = 5.6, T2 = 0.932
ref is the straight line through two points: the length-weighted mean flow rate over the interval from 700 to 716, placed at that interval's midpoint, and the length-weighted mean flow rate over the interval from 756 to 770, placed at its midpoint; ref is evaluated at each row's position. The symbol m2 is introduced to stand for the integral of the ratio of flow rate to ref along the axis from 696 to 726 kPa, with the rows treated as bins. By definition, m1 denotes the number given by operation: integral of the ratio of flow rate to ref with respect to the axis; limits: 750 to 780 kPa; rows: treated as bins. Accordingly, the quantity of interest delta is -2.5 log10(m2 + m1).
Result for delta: -4.44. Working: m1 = 30.0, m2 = 29.4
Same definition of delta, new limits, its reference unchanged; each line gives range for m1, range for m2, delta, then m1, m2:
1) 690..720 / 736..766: -4.41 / 28.1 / 29.8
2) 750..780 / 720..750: -4.43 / 30.0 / 29.4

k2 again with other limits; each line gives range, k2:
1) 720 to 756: -2.11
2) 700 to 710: -0.75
